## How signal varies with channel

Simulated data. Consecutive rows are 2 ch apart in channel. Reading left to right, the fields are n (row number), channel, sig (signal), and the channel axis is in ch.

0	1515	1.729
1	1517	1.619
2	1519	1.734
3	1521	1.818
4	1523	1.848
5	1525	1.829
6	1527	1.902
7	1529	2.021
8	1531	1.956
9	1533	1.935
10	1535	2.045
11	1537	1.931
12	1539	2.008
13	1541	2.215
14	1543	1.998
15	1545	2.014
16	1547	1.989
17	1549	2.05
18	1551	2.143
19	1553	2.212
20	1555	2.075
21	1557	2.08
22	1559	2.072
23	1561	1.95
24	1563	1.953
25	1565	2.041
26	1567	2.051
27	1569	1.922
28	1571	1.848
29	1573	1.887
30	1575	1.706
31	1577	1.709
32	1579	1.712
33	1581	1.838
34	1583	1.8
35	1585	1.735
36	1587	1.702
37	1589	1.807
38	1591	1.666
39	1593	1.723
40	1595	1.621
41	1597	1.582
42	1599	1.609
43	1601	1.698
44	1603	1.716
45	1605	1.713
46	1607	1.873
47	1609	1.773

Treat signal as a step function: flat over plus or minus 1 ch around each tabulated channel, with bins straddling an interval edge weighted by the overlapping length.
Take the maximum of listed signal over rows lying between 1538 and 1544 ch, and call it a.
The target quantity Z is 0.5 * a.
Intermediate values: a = 2.215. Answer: 1.11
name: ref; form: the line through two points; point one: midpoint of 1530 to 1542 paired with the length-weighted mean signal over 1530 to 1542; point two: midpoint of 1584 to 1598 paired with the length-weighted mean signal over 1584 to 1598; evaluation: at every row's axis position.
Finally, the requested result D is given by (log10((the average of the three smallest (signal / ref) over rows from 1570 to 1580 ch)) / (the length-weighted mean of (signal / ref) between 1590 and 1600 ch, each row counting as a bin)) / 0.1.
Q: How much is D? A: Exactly -0.16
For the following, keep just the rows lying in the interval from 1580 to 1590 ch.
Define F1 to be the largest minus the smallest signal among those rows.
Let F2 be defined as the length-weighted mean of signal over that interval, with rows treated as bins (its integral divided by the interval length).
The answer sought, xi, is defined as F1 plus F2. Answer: 1.91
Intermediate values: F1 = 0.14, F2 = 1.8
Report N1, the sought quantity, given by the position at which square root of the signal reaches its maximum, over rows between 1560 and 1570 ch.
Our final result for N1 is 1567 ch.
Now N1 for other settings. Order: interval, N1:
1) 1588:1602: 1589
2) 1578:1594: 1581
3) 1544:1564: 1553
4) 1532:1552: 1541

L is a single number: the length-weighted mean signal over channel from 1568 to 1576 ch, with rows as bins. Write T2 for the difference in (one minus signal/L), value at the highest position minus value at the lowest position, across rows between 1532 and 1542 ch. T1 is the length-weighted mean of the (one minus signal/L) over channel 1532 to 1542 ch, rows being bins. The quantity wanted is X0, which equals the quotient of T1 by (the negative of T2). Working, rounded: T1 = -0.10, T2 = -0.15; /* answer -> -0.7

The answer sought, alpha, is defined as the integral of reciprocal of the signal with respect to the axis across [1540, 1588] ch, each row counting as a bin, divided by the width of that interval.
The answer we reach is 0.52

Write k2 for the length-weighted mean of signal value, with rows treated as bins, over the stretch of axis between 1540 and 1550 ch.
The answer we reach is 2.05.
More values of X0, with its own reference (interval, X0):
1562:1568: -1.8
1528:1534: 1.5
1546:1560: -3.0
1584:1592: -1.6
